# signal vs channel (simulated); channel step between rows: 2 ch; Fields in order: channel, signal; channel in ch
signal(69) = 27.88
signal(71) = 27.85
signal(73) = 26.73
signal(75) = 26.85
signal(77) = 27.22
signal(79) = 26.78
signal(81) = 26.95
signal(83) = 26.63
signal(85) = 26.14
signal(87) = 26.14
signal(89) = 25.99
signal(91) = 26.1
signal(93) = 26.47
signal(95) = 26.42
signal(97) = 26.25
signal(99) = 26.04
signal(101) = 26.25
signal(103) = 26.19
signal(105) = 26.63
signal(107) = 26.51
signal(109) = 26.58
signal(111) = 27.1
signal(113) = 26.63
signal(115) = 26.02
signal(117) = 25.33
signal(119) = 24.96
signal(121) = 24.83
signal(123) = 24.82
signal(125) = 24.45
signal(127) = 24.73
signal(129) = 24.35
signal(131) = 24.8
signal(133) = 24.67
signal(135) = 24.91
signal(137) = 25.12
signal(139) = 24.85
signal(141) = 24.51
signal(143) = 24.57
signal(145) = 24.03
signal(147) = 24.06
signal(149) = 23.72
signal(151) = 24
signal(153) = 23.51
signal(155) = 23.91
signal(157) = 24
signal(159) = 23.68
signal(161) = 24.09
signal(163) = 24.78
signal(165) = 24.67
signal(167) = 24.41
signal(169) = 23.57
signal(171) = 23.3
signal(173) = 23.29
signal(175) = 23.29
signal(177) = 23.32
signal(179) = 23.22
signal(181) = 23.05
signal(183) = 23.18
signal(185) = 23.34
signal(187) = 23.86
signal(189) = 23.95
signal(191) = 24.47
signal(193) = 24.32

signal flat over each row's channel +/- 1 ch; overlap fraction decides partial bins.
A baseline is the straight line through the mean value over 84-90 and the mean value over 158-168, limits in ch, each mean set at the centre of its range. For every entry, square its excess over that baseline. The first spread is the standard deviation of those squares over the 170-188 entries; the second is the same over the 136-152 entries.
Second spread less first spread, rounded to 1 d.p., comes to 0.1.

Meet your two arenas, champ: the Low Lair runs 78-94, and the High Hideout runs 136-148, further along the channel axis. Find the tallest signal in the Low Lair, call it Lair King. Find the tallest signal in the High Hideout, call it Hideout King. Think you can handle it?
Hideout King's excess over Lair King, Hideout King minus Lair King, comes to -1.8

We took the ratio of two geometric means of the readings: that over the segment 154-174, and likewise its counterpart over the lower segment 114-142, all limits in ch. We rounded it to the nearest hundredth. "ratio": 0.96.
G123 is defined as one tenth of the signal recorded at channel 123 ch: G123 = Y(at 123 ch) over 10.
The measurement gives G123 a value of 2.48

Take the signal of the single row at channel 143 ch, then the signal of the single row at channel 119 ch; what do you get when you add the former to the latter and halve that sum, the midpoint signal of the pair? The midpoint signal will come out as 24.8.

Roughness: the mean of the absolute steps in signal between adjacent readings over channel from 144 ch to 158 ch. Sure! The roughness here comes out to 0.27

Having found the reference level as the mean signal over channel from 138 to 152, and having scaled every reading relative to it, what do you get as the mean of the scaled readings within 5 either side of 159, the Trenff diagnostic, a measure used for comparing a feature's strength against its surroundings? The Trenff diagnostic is 0.99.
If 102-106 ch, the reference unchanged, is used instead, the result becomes 1.09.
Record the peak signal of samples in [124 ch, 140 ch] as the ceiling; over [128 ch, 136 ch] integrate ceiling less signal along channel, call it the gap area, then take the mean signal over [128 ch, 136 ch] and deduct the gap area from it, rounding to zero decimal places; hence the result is 21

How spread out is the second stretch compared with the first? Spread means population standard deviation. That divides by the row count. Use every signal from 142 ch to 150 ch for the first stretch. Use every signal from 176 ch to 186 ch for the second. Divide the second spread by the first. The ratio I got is 0.3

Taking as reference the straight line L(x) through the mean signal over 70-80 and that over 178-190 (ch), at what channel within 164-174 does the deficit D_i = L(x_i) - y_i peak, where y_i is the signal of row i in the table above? 171 ch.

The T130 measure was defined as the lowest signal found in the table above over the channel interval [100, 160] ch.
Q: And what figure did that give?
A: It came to 23.51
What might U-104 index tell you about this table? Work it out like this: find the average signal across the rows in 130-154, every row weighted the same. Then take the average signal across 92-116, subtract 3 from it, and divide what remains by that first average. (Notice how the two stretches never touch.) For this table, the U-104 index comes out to 0.960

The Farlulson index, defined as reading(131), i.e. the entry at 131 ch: 24.8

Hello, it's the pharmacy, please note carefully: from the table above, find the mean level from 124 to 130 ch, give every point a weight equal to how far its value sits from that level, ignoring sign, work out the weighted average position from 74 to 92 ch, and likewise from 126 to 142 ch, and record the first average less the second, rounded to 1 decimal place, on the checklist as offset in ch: -52.2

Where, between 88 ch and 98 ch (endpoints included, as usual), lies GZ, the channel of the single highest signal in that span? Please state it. 93 ch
